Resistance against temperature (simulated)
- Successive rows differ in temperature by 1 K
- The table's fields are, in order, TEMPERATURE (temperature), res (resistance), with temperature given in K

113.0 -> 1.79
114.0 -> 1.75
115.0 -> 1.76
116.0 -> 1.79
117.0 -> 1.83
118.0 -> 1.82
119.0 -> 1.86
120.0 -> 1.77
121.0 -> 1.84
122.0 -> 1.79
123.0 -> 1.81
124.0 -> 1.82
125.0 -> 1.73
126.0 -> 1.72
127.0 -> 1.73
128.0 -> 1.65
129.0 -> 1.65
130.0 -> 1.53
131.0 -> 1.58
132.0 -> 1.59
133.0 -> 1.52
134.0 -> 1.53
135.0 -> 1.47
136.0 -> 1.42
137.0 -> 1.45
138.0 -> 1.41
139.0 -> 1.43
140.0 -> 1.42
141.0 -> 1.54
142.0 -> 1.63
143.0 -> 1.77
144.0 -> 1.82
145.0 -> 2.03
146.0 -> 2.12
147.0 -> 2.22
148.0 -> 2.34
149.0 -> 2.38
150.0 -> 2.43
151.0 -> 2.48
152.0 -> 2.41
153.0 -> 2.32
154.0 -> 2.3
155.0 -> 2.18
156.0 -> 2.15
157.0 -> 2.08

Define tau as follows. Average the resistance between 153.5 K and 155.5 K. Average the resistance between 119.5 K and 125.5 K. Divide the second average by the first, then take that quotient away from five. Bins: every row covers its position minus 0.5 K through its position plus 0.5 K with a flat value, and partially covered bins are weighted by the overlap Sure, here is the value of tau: 4.20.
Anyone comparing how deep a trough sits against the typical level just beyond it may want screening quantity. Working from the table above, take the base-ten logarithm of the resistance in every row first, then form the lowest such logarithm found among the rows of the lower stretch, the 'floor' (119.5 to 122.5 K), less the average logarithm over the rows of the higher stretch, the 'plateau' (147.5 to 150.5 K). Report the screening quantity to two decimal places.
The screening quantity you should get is -0.13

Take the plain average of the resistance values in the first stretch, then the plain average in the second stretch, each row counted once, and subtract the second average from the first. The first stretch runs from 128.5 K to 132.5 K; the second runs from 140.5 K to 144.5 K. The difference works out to -0.1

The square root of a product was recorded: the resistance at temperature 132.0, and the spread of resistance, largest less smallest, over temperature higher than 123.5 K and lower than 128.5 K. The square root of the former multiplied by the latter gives 0.52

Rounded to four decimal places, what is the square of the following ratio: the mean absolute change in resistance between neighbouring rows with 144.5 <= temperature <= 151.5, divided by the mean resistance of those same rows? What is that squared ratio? 0.0011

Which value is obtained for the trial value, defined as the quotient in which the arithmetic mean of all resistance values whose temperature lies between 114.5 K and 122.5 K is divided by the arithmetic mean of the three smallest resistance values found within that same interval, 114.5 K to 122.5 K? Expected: 1.02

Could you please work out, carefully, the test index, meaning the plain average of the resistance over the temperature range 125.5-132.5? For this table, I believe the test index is 1.64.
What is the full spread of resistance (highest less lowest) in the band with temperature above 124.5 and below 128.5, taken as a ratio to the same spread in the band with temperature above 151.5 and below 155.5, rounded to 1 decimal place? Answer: 0.3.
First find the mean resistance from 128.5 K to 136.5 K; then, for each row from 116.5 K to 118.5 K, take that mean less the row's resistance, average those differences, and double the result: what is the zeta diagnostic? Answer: -0.6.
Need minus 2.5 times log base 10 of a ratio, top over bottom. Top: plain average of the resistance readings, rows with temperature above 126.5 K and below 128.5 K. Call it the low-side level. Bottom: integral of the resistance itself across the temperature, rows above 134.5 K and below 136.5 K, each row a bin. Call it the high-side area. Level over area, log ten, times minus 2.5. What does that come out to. 0.58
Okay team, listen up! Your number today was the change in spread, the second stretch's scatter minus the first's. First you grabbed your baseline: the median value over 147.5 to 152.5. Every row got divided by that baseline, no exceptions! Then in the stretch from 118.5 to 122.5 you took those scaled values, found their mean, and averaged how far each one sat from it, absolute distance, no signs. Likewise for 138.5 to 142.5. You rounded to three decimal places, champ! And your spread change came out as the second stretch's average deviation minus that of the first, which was 0.019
